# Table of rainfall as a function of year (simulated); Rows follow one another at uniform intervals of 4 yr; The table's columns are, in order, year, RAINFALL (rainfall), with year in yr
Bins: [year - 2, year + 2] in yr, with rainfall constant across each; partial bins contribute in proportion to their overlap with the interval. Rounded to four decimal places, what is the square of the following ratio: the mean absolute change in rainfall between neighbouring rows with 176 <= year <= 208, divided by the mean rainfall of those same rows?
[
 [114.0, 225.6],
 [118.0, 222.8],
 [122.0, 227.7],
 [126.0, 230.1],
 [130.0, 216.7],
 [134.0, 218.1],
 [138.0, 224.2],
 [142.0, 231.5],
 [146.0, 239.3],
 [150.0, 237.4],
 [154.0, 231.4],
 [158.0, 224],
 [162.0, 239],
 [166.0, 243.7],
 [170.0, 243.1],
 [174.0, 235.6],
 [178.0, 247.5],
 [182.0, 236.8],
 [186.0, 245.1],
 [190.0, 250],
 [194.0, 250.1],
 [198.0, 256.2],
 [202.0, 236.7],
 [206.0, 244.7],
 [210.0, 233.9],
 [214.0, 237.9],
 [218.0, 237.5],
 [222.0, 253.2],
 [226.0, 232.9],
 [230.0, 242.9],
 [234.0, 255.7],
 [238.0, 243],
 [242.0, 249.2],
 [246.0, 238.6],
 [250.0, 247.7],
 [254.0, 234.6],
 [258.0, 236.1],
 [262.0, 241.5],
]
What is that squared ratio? 0.0011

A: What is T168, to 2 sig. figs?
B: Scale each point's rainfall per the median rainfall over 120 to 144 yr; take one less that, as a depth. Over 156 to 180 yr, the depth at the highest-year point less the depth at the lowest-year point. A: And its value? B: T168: -0.10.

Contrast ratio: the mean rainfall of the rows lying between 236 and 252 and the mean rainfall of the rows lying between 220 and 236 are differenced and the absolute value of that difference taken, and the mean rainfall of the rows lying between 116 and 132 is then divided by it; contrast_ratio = 145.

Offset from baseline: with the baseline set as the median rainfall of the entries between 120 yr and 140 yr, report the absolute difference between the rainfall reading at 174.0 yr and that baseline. 11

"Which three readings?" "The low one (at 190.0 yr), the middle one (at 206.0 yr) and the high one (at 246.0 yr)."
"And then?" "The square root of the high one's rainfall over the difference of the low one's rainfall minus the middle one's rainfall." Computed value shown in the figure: 6.7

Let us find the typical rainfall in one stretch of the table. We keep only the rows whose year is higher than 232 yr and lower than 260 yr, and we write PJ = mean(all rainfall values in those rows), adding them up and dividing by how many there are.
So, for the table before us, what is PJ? 244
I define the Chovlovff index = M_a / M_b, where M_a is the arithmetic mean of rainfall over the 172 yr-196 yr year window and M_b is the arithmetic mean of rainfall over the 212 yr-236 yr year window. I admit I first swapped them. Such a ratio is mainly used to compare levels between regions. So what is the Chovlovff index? 1.00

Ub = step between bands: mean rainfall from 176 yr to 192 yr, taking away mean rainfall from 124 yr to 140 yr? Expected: 22.6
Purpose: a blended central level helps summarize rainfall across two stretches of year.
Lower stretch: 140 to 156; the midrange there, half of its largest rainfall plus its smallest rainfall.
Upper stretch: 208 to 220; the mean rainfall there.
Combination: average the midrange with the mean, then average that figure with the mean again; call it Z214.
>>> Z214 236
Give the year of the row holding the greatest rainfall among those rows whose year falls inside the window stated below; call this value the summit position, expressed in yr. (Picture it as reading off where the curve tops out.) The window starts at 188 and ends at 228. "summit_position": 198.0 yr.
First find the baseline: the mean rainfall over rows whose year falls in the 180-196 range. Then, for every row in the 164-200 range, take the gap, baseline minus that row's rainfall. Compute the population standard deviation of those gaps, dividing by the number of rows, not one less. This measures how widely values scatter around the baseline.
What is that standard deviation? 6.2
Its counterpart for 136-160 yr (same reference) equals 5.8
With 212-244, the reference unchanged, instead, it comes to 7.5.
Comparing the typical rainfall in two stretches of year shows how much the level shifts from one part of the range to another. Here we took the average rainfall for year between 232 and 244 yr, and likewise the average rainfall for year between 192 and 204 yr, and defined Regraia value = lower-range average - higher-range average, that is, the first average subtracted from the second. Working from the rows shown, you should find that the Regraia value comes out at -1.6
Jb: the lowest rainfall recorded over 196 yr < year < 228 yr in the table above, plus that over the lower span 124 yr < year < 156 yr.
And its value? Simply 450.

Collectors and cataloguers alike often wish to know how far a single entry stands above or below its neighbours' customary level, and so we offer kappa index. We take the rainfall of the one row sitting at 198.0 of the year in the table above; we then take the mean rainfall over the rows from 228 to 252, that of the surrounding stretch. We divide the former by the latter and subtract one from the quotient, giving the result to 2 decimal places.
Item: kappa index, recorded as 0.04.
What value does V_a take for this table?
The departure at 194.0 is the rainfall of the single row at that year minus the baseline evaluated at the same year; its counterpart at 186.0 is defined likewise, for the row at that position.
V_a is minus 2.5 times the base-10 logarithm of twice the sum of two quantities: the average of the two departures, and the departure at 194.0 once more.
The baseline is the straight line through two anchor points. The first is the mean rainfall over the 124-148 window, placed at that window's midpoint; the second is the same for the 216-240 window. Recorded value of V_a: -4.2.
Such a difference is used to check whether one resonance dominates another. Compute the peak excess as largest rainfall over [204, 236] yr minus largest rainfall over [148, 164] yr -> 17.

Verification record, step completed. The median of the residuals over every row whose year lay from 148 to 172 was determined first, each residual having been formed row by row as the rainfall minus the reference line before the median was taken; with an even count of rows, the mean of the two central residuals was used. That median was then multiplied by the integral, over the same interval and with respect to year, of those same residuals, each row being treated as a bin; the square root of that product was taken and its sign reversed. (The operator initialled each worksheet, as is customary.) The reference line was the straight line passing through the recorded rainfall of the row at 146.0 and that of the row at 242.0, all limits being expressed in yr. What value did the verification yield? -15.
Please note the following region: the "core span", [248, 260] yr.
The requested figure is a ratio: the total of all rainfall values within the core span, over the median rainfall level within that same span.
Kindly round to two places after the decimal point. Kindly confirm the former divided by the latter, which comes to 3.04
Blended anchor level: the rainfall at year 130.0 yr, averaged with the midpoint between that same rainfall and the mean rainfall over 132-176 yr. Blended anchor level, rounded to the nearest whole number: 221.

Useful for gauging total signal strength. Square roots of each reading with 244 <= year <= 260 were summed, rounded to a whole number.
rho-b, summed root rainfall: 62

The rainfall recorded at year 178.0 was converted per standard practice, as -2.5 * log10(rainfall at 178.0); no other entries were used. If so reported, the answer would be -5.98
